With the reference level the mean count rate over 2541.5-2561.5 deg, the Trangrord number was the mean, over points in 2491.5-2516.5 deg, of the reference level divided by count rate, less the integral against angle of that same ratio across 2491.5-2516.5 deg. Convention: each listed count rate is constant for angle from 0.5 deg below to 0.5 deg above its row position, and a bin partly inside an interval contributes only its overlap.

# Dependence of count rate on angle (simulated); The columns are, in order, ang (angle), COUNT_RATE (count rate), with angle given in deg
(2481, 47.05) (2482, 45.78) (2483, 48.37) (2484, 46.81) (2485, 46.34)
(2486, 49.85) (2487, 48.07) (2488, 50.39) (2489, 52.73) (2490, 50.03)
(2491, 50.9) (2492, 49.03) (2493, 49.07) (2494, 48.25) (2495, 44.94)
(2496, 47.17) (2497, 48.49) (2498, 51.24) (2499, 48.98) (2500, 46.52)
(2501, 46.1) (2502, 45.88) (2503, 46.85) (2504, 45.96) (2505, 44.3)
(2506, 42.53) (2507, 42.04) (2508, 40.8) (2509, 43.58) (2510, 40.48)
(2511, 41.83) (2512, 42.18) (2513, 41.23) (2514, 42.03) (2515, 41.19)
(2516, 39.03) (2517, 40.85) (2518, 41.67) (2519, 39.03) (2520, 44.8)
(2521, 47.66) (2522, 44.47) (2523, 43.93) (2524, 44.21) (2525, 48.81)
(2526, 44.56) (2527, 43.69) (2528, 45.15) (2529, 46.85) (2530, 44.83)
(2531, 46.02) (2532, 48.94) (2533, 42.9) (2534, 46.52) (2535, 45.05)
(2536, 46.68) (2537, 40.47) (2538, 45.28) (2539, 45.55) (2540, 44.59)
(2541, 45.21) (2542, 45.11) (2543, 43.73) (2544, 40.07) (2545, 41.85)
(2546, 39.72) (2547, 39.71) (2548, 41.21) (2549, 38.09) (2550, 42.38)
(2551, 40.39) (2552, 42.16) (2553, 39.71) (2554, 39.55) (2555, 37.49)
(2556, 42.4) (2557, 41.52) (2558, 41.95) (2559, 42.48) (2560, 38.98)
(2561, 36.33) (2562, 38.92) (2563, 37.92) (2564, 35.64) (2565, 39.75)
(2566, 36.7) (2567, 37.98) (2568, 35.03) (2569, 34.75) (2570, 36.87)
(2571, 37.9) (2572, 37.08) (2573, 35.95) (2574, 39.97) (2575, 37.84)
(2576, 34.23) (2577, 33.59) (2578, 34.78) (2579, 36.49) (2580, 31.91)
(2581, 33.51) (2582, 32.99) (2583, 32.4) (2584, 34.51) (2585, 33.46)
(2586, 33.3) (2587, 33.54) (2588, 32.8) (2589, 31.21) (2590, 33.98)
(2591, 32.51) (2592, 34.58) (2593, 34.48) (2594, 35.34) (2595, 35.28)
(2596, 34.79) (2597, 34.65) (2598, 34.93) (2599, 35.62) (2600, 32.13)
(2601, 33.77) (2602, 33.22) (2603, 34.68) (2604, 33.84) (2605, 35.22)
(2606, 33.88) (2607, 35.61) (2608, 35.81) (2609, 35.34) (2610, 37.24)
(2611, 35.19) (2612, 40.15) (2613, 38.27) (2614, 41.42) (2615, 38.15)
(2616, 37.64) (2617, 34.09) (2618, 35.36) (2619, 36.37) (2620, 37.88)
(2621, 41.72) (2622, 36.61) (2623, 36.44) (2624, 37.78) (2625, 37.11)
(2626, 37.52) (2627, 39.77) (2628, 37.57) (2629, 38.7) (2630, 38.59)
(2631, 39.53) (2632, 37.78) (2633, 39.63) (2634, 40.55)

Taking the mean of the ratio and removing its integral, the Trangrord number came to -21.9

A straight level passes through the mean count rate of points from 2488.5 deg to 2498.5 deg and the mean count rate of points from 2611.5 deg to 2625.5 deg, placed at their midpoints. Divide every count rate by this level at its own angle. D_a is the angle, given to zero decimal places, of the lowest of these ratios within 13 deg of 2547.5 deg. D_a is 2555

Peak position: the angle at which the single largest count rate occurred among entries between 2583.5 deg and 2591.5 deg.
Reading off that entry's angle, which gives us 2584 deg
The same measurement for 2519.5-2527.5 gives 2525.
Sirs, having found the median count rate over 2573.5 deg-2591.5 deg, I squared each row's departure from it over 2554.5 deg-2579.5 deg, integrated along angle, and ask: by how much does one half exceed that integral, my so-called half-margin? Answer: -592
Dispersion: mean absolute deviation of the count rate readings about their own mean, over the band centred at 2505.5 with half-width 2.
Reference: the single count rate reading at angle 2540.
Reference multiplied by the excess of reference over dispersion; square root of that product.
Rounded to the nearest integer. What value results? 44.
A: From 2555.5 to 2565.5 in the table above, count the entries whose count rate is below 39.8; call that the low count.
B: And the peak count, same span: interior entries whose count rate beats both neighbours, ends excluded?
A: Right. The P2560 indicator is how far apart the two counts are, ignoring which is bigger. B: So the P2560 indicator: 4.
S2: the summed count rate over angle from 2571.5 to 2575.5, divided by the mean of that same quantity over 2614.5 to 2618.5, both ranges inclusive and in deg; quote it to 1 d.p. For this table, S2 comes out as 4.2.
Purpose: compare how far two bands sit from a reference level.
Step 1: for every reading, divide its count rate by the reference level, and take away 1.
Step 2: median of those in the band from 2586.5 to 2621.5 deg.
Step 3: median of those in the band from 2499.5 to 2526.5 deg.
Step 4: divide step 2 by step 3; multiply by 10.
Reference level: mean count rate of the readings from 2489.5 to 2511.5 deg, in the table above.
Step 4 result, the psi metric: 43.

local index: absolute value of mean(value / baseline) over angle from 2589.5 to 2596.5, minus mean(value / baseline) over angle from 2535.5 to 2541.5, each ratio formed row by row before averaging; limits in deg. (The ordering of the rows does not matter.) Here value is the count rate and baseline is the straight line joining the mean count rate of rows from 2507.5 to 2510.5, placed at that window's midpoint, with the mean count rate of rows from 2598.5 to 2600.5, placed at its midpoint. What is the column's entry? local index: 0.14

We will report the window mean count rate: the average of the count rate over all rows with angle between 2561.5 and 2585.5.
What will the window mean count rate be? 36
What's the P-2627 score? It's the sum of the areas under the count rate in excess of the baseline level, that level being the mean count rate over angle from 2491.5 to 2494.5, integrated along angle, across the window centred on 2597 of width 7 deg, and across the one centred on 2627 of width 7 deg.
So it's -173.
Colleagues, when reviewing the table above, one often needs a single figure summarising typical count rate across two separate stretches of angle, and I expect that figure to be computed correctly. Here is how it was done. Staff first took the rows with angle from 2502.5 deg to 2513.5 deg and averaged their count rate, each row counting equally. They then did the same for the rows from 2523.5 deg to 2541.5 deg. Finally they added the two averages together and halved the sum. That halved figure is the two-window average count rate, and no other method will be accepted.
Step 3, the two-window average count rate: 44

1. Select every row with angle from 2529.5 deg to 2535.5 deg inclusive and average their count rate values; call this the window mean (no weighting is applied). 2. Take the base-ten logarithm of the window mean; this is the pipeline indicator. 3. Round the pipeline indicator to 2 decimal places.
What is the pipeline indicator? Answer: 1.66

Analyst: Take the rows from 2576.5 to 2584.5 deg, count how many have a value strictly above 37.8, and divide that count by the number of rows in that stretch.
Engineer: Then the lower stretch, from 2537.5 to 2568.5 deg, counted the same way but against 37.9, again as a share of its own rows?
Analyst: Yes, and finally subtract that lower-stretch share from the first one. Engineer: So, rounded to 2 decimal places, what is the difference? -0.84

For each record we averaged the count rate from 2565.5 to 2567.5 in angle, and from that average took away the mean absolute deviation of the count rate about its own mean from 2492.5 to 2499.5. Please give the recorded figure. 36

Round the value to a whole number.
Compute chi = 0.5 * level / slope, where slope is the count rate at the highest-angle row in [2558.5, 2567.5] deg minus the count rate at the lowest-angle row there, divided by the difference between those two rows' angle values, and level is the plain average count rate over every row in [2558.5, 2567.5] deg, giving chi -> -34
